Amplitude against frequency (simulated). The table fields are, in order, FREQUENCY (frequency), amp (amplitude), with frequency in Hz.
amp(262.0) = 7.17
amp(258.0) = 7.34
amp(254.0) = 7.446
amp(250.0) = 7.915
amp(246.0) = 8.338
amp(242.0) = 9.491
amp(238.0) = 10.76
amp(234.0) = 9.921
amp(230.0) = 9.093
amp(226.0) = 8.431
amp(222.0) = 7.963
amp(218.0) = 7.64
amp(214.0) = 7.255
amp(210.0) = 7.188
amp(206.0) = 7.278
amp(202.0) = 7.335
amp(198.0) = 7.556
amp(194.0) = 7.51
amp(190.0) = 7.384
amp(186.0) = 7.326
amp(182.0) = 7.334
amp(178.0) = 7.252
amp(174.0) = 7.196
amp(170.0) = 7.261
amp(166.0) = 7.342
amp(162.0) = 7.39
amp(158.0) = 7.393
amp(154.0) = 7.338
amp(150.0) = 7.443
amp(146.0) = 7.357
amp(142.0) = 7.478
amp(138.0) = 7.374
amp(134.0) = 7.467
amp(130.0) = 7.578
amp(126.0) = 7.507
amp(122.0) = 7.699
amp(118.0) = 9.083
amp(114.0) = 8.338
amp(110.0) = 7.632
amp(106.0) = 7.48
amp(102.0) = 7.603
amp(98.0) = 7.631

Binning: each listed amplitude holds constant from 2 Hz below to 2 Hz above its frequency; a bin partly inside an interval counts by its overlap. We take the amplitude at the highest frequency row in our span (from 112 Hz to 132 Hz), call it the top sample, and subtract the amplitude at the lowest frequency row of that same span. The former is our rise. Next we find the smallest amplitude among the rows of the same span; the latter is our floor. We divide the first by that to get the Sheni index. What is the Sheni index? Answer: -0.1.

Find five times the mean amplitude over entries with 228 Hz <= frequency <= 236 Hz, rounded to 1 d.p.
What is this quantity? 47.5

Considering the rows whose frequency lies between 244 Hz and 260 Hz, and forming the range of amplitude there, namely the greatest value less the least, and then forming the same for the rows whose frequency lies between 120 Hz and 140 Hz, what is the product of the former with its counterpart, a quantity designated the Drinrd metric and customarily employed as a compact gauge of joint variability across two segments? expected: 0.32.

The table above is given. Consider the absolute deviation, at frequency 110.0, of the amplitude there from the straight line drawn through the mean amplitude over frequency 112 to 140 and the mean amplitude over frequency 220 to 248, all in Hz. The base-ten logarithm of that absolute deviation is -1.37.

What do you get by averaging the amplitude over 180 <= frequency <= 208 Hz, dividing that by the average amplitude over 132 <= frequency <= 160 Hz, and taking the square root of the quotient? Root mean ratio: 1.00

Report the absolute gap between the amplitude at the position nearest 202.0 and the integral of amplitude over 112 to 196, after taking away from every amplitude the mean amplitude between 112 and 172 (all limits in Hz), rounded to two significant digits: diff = 6.2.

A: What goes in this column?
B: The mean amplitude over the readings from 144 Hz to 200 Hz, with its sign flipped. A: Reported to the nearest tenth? -7.4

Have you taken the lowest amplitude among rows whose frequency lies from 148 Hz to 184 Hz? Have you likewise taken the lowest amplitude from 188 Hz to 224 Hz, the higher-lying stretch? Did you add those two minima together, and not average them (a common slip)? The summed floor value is 14.4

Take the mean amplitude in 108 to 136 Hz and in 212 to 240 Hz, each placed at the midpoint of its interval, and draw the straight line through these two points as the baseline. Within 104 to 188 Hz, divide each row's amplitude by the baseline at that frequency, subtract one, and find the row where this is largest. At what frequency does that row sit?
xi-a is 118.0 Hz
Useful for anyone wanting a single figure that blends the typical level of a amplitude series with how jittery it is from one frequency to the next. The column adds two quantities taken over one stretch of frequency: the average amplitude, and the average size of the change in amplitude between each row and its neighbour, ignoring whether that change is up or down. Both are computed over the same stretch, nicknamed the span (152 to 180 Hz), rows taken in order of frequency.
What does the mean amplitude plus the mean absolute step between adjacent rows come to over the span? 7.4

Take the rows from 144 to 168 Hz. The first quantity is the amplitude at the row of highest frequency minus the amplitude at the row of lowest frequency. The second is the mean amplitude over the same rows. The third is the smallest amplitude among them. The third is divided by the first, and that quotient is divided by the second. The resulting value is -66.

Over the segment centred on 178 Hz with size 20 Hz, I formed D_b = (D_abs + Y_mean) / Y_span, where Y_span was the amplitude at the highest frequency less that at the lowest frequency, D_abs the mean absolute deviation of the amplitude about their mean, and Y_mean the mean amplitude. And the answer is 113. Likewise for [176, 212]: -116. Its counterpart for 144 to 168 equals -494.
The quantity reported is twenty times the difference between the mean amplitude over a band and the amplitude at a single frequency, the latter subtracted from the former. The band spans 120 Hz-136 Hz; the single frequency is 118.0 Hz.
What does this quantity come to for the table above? -30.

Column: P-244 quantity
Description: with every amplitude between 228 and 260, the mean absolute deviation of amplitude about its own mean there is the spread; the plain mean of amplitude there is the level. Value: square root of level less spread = 2.79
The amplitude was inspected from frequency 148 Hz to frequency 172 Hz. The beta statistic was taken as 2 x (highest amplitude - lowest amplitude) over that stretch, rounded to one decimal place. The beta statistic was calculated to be 0.4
